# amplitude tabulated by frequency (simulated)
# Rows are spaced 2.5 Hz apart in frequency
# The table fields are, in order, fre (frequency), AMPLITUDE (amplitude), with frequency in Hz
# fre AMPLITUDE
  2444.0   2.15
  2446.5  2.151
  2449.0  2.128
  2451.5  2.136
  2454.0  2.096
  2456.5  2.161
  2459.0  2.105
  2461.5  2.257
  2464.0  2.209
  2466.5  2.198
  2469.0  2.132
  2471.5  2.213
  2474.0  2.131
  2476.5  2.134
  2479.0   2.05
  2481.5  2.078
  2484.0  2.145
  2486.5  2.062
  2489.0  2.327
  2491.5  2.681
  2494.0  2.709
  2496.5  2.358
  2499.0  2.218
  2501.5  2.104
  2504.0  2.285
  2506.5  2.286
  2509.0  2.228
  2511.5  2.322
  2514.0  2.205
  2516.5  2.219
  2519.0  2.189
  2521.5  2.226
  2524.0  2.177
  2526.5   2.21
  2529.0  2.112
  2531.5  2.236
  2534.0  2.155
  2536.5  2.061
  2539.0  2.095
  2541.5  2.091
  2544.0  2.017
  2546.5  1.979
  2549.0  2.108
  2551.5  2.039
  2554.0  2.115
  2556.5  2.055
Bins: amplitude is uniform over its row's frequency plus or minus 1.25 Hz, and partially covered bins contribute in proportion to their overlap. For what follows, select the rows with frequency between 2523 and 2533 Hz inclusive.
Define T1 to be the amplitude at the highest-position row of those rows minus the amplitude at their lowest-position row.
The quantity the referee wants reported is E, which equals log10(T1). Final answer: -1.23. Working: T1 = 0.059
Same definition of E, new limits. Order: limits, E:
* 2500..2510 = -0.91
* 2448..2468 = -1.15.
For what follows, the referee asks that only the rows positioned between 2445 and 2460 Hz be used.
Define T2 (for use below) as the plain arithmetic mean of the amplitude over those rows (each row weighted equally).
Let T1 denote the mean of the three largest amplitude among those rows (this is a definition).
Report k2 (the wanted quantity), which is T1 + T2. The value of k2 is 4.28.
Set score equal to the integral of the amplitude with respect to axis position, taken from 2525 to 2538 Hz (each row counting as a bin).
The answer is 28.0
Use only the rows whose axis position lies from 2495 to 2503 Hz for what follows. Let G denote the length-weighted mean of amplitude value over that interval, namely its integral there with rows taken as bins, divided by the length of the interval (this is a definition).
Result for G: 2.24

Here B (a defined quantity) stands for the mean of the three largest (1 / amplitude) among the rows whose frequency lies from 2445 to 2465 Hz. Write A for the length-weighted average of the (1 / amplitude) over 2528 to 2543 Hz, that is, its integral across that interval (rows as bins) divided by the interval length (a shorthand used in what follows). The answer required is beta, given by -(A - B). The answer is 0.003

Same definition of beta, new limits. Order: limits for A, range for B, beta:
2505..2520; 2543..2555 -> 0.051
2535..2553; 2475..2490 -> -0.001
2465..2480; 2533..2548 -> 0.029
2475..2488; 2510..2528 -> -0.020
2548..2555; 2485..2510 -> -0.009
